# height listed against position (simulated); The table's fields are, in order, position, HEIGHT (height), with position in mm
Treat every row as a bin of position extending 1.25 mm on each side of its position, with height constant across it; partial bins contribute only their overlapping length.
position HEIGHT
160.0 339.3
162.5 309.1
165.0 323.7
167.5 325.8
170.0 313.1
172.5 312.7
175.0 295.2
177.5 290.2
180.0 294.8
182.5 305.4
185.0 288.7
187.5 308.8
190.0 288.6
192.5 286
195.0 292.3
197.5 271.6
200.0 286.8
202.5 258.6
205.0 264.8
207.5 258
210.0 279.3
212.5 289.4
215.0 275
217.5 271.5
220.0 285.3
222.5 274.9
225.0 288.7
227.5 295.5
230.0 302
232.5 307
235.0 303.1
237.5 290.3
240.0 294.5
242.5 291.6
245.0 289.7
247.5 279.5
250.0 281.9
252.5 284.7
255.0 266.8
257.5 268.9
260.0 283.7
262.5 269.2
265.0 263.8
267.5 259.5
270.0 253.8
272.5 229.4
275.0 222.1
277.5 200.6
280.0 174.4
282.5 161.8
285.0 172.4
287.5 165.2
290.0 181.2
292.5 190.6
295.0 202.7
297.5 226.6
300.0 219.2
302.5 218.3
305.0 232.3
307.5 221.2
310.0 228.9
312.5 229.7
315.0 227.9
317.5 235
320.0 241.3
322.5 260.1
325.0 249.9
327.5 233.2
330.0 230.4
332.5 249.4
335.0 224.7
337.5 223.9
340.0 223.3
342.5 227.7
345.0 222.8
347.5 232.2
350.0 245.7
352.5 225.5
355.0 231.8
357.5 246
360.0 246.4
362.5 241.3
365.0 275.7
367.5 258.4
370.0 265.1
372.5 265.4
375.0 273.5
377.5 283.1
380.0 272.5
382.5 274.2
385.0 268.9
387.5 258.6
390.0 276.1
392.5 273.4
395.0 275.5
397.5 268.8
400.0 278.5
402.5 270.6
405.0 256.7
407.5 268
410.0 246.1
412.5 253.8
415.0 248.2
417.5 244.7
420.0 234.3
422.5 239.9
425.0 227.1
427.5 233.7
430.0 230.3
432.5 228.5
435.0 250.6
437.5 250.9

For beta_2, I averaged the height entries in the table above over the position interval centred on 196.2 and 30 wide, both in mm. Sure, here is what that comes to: 282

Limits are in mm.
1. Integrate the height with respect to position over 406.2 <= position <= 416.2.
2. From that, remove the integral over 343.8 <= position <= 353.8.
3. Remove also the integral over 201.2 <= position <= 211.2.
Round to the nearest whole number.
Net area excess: -2427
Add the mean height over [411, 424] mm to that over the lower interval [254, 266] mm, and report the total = 515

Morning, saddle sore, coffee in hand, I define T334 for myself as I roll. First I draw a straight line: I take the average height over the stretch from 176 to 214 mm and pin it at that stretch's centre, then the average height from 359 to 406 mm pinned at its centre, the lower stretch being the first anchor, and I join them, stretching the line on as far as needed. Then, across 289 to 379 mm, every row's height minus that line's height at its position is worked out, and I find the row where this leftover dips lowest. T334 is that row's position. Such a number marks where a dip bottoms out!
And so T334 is 290.0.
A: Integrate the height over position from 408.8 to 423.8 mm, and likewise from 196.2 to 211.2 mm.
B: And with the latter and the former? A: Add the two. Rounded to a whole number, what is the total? 7715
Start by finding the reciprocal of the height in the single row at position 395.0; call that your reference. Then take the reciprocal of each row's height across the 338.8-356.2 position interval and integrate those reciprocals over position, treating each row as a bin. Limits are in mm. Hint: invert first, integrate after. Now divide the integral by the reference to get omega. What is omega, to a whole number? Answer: 21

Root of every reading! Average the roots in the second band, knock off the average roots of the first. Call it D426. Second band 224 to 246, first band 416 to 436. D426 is 1.8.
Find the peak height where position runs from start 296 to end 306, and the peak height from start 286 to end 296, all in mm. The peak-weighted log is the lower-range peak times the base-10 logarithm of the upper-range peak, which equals 480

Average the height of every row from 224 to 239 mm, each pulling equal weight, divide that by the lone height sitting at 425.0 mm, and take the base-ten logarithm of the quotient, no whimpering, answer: 0.12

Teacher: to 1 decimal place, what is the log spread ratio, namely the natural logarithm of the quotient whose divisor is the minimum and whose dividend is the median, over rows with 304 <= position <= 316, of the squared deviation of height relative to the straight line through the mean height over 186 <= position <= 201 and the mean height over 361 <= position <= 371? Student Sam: 0.1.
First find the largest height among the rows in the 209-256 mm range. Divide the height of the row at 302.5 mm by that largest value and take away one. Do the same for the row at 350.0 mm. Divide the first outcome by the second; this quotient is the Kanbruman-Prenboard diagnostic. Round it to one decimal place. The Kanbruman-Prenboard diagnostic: 1.4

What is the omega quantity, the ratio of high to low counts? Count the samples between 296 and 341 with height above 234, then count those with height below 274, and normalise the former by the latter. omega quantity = 0.3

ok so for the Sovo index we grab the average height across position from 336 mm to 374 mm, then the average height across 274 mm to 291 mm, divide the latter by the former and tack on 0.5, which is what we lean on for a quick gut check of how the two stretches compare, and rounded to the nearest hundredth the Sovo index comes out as 1.25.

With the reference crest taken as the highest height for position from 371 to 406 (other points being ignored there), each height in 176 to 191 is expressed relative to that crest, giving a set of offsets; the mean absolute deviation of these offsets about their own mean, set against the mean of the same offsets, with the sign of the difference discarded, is 6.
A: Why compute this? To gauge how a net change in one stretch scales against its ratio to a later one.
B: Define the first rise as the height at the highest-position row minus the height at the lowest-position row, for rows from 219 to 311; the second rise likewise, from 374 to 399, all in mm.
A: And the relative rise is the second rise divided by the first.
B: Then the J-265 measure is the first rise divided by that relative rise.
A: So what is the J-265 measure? -677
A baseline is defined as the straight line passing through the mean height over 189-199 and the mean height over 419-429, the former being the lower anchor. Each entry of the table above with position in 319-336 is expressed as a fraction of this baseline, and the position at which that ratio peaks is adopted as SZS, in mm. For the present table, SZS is 322.5 mm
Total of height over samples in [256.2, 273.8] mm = 1828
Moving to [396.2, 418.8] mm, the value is 2335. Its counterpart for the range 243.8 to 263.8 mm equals 2224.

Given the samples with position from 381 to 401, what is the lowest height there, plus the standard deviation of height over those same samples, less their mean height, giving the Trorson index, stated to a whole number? -7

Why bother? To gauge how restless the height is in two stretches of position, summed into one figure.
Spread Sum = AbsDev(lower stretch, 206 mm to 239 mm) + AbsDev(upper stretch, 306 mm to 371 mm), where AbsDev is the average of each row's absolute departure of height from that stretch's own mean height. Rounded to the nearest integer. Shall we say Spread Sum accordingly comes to 23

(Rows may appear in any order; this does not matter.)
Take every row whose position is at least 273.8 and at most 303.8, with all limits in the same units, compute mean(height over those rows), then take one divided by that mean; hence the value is 0.0051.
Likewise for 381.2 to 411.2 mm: 0.0037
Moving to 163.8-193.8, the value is 0.0033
